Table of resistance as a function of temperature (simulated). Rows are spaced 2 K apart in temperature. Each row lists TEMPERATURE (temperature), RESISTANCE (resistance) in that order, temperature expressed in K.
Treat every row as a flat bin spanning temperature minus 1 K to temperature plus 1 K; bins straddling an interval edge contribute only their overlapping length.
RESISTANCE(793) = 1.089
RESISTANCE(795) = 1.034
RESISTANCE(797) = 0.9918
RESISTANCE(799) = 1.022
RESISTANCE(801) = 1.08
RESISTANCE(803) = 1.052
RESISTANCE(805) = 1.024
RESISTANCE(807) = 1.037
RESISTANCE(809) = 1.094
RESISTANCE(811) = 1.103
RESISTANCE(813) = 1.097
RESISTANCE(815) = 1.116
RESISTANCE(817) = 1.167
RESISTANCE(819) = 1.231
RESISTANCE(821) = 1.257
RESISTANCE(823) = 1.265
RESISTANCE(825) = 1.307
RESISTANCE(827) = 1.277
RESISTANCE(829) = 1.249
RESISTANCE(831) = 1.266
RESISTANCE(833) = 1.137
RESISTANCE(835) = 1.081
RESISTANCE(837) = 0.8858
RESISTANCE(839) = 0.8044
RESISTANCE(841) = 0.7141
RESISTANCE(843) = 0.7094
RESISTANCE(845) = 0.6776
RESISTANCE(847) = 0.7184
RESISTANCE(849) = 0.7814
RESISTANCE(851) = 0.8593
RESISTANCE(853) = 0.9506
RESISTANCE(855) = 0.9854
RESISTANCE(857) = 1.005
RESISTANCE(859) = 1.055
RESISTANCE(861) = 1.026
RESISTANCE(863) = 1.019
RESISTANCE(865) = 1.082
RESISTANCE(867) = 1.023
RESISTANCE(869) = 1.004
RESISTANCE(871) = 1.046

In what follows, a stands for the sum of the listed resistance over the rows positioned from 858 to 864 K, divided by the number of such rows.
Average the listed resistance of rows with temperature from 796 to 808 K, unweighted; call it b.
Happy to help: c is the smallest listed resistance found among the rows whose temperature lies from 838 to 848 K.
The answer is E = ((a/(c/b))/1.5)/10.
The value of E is 0.11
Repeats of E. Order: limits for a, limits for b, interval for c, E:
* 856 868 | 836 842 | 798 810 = 0.05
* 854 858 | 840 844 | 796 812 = 0.05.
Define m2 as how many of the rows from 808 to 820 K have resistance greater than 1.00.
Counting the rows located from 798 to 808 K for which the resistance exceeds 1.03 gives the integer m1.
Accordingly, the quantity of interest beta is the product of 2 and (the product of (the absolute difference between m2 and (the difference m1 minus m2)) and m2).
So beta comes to 108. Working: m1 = 3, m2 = 6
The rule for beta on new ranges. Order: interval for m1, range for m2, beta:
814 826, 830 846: 0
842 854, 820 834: 196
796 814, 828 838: 16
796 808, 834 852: 2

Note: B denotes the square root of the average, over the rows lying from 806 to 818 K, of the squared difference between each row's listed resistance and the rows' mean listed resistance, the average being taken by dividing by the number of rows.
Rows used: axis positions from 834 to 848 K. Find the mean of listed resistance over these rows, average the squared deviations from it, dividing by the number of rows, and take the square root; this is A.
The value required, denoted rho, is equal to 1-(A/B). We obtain -2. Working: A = 0.13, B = 0.038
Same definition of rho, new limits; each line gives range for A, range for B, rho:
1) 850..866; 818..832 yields -2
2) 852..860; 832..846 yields 1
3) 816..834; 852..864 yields -1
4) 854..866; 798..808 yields 0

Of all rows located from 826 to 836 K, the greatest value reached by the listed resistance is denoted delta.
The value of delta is 1.277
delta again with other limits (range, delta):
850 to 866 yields 1.082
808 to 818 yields 1.167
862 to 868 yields 1.082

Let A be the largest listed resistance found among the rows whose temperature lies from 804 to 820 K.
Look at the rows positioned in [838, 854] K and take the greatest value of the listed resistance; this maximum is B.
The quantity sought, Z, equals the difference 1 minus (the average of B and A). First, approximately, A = 1.231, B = 0.9506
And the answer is -0.091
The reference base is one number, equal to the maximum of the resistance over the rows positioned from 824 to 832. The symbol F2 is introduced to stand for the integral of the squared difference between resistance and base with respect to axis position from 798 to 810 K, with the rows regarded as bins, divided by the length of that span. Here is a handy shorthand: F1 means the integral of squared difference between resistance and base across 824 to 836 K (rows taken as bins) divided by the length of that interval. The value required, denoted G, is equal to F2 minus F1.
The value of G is 0.05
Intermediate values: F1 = 0.01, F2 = 0.066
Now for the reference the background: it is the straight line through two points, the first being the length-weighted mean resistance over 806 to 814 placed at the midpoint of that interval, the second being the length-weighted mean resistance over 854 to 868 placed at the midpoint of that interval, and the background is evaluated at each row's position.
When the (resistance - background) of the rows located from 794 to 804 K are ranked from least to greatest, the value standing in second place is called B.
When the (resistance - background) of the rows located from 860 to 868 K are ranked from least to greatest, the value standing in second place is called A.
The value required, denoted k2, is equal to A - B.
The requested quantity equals 0.07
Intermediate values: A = 0.00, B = -0.07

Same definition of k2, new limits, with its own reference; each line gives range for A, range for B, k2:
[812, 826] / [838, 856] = 0.38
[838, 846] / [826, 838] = -0.36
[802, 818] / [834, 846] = 0.29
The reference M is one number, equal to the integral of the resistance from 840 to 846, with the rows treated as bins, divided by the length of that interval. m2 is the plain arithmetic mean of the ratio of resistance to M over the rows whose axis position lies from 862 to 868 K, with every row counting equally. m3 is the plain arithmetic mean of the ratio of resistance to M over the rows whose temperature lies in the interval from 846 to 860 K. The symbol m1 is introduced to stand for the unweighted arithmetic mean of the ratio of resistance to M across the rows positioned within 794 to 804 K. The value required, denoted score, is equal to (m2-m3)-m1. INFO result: -1.3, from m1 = 1.48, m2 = 1.49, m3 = 1.30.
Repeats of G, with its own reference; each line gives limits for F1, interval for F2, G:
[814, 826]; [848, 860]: 0.13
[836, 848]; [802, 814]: -0.26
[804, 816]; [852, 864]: 0.04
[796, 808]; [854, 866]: 0.00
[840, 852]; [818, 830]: -0.32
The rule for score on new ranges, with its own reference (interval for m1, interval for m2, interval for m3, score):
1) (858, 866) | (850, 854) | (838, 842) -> -1.3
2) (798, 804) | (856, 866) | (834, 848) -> -1.2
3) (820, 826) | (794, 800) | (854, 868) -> -1.8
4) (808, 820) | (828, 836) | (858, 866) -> -1.4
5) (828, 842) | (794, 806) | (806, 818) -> -1.6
